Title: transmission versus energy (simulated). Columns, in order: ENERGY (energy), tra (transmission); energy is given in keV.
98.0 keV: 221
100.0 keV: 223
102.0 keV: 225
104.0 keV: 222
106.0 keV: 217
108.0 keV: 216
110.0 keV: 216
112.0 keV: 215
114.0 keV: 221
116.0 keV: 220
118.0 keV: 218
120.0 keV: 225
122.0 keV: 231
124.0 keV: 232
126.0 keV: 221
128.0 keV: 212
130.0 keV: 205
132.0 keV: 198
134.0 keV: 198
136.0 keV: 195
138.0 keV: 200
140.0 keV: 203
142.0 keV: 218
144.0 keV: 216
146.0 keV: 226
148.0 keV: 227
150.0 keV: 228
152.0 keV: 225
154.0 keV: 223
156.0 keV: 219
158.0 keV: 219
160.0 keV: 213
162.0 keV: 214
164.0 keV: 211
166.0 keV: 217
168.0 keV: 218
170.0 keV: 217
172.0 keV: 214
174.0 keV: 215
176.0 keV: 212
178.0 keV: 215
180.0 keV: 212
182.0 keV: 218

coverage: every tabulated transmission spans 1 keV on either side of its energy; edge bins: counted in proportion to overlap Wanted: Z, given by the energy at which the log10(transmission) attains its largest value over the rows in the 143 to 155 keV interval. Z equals 150.0 keV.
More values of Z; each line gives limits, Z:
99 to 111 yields 102.0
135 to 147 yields 146.0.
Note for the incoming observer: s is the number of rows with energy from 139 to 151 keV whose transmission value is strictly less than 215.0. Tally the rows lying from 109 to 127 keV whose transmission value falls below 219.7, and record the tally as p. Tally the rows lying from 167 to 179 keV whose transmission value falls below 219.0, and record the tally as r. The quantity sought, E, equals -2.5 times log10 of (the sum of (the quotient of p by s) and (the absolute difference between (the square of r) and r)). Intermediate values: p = 3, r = 6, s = 1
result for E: -3.8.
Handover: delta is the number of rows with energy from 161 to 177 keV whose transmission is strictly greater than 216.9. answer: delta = 3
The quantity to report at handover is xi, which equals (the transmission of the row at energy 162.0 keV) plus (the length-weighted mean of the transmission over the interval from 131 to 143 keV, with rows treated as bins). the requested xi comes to 416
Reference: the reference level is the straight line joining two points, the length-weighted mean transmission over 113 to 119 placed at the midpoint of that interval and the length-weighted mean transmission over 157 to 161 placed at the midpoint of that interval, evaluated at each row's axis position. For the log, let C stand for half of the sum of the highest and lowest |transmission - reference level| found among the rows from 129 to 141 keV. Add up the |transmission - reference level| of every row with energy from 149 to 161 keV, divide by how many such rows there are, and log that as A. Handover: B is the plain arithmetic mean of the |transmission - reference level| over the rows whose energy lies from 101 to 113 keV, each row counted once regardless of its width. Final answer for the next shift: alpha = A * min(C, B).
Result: 22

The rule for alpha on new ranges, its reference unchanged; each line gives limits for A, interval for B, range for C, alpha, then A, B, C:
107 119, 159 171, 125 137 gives 7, 3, 2.6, 13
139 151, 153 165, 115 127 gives 28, 8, 3.6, 7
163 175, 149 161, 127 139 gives 12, 2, 5.8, 15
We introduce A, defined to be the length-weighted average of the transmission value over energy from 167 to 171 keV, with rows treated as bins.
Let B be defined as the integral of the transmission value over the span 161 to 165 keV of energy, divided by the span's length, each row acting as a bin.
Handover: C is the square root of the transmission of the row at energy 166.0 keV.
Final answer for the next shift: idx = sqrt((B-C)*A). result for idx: 207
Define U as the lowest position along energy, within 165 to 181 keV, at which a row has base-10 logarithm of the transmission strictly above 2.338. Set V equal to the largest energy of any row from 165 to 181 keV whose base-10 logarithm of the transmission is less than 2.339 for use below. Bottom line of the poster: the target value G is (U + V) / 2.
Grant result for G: 174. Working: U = 168.0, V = 180.0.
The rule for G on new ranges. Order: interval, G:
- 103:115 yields 108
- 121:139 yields 130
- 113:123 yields 116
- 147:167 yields 157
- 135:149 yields 143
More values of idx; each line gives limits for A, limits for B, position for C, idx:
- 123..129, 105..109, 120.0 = 211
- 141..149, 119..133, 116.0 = 212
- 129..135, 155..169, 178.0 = 201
